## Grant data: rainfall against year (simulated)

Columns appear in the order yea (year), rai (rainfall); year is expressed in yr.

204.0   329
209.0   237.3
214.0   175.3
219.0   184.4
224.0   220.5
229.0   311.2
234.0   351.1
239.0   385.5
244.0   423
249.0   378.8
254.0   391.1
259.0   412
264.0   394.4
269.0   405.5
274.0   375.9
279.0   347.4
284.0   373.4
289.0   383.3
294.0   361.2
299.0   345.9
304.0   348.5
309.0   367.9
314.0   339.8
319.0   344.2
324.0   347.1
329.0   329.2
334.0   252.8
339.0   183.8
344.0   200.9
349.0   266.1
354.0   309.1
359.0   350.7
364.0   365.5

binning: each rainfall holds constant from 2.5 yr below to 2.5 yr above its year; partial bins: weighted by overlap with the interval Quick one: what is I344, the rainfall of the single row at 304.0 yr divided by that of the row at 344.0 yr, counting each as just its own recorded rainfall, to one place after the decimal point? 1.7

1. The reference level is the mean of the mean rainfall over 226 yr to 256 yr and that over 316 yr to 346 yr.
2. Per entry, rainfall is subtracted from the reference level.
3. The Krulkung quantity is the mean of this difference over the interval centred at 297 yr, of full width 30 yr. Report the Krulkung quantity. -38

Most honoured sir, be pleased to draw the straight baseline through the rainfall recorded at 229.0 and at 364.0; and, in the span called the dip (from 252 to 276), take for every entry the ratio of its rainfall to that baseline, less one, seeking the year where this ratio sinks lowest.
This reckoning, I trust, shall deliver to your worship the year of 274.0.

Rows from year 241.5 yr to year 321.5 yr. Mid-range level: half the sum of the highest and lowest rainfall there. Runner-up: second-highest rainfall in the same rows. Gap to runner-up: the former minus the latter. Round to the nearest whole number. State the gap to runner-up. -31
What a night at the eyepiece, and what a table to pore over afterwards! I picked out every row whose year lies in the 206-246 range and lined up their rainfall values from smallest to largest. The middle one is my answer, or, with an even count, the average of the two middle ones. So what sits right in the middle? 274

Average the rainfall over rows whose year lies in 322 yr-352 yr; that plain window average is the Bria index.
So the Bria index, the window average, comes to 263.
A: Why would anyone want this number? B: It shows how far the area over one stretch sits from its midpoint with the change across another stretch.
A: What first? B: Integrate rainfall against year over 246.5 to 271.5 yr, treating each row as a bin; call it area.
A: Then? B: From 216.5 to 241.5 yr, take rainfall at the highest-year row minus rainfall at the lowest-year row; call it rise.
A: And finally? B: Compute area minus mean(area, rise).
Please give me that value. 4854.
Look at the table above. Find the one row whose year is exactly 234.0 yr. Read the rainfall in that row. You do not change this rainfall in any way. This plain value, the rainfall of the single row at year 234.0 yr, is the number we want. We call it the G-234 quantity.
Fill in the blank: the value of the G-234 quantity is 351.1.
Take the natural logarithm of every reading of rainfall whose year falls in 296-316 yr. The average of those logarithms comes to 5.86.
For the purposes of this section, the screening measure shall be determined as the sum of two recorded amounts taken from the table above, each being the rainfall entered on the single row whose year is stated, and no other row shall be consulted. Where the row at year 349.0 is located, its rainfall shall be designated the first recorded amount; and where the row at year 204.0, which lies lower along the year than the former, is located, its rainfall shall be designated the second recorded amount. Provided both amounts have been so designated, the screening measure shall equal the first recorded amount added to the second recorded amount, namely 595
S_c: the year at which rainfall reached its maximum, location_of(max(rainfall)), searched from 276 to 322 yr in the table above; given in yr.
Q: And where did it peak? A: 289.0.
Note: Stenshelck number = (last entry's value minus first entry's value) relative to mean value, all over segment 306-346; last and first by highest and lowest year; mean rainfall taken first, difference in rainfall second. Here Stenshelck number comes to -0.6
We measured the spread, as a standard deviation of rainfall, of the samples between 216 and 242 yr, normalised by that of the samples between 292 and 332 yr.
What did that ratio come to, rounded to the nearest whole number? 7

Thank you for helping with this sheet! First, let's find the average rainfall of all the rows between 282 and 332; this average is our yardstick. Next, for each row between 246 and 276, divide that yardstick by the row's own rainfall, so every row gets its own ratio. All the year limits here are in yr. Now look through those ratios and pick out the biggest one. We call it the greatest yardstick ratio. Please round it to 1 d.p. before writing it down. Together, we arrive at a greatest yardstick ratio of 0.9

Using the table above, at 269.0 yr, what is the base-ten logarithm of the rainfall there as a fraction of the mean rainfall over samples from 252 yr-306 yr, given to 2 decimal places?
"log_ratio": 0.03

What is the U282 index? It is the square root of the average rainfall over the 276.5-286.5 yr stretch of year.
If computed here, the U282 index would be 19.0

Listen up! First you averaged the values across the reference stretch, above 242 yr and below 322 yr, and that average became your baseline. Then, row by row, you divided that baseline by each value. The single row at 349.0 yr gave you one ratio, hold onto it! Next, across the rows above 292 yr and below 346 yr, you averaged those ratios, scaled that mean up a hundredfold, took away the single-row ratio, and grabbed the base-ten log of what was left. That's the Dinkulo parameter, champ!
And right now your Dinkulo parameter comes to 2.10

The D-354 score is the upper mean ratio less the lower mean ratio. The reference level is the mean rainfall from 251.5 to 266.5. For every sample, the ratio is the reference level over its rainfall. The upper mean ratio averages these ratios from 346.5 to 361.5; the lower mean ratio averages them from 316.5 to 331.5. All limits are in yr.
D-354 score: 0.1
